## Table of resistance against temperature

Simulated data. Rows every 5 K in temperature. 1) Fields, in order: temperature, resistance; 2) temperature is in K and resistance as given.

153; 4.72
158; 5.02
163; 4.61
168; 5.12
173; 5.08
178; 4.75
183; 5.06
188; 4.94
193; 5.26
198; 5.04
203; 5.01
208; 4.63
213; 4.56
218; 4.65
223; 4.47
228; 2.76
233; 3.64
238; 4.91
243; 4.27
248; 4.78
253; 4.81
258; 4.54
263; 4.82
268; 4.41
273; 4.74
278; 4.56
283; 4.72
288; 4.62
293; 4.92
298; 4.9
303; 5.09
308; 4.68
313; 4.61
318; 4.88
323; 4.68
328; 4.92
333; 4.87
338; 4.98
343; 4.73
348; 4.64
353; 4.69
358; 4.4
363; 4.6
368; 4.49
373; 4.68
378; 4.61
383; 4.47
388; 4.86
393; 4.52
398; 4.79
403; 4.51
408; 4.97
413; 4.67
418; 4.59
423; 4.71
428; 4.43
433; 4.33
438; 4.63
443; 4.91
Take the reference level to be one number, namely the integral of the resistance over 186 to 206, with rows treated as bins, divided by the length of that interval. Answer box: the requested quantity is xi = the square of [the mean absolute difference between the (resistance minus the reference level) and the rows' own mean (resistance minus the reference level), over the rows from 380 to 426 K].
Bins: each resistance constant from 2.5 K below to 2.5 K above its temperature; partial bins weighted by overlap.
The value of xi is 0.0192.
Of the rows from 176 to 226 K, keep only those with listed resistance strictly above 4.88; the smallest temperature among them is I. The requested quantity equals 183 K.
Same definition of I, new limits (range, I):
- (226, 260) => 238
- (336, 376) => 338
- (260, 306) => 293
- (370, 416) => 408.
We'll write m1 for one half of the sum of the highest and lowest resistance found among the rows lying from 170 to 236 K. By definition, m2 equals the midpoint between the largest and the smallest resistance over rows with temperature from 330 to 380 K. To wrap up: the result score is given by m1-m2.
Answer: -0.7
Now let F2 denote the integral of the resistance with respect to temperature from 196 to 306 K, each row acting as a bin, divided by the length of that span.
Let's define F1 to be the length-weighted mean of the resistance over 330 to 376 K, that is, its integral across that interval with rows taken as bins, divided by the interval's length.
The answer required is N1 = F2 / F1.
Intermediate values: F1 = 4.68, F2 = 4.58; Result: 0.980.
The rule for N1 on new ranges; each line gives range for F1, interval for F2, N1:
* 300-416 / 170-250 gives 0.980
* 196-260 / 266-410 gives 1.055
